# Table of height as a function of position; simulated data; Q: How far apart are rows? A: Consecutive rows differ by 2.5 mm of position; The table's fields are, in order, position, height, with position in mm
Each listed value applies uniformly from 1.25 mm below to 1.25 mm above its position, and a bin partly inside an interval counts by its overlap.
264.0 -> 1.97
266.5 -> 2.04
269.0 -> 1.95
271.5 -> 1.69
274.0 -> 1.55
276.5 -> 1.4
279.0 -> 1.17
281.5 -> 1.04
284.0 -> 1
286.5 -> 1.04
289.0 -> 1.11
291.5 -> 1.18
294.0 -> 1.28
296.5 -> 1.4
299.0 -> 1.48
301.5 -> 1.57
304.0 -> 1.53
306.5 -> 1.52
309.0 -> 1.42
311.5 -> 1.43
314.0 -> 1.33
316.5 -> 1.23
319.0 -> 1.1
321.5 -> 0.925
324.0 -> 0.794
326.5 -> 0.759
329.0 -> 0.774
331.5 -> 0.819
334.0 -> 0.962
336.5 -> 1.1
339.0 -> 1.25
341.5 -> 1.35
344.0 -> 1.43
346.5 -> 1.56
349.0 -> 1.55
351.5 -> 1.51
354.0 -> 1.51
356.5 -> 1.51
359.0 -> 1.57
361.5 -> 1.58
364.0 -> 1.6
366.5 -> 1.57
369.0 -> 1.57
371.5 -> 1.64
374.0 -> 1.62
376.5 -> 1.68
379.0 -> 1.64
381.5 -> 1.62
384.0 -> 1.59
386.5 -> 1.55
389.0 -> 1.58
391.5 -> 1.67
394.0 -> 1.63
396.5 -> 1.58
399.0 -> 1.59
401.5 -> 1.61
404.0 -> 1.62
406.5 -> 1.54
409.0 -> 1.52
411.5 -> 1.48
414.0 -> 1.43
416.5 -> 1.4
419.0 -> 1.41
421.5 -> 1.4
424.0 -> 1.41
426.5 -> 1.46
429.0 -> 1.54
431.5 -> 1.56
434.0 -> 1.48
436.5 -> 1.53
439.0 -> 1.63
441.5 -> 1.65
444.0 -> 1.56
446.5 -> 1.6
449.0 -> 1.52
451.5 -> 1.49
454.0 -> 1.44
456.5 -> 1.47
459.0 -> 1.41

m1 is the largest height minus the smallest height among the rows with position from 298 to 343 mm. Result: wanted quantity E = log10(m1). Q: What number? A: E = -0.09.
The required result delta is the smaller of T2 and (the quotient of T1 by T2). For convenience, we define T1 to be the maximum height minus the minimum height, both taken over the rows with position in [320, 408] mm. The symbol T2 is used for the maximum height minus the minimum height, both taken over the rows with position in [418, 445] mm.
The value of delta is 0.25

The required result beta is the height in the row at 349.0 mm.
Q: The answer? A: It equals 1.55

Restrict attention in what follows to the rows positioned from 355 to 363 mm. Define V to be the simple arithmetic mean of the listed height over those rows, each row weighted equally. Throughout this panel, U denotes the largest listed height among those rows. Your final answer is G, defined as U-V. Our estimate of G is 0.027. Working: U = 1.58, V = 1.55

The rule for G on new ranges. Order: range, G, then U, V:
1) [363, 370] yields 0.020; 1.6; 1.58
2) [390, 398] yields 0.043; 1.67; 1.63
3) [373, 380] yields 0.033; 1.68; 1.65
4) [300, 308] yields 0.030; 1.57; 1.54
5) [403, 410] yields 0.060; 1.62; 1.56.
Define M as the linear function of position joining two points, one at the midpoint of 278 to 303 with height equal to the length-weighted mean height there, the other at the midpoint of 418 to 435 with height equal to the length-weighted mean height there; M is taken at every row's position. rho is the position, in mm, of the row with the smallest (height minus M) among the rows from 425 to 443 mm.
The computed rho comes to 426.5 mm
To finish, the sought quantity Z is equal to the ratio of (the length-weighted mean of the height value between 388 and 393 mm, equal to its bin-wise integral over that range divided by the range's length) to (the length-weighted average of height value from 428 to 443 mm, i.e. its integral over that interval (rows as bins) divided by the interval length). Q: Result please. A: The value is 1.04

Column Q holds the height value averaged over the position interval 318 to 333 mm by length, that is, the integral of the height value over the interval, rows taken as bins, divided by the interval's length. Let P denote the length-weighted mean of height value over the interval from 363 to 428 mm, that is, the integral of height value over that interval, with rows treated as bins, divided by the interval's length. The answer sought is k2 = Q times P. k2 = 1.34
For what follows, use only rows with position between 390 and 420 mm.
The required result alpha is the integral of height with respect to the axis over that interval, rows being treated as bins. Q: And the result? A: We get 46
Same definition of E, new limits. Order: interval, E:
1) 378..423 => -0.57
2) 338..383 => -0.37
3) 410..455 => -0.60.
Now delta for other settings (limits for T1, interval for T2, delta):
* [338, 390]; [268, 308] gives 0.45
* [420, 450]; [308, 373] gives 0.28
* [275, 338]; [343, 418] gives 0.28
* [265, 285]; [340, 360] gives 0.22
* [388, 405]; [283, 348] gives 0.11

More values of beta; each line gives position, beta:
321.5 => 0.925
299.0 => 1.48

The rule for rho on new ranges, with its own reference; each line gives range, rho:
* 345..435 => 421.5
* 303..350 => 326.5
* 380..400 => 386.5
